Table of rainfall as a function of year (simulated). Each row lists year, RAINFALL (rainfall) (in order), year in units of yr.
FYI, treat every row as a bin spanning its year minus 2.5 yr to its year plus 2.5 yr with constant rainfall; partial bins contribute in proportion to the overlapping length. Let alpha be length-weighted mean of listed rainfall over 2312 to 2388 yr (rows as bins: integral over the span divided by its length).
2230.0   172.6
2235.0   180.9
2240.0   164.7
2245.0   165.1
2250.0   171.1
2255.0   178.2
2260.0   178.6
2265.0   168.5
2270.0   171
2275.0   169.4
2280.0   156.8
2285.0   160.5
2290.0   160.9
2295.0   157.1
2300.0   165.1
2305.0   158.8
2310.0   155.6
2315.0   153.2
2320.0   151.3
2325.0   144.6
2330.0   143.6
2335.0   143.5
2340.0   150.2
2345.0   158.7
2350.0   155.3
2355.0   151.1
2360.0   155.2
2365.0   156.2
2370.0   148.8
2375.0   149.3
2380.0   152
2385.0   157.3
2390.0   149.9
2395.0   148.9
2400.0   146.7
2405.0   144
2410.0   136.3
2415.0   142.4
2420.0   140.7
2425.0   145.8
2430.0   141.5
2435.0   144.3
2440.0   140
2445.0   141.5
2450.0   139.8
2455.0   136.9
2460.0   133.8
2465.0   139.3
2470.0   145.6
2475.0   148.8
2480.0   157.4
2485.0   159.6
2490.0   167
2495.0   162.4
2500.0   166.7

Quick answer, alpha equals 151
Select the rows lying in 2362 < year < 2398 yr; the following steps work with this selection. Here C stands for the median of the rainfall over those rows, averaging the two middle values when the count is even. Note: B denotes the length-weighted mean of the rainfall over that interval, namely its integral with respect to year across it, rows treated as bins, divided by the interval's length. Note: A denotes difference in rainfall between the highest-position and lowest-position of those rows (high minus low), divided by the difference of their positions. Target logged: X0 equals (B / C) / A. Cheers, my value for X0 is -4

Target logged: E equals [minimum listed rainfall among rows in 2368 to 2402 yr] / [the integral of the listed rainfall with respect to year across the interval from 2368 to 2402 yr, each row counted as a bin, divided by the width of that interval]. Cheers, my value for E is 0.975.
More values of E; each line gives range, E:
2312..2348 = 0.960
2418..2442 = 0.982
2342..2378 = 0.970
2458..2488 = 0.904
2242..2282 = 0.923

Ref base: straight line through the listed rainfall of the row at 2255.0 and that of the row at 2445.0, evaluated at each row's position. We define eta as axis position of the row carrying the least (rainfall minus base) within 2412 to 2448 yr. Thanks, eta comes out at 2420.0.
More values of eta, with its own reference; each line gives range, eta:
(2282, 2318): 2315.0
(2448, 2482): 2460.0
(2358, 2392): 2370.0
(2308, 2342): 2330.0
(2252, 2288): 2280.0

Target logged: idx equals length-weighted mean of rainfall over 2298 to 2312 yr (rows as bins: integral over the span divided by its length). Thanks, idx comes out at 160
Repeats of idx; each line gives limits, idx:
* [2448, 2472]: 139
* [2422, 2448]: 143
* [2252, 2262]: 178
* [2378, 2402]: 151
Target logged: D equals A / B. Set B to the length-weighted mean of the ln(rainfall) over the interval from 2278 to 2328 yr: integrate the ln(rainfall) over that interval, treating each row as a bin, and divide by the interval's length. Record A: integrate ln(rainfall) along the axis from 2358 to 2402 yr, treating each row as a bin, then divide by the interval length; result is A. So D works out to 0.994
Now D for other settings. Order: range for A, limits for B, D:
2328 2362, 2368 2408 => 1.002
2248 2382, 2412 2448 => 1.021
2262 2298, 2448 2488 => 1.024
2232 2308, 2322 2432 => 1.024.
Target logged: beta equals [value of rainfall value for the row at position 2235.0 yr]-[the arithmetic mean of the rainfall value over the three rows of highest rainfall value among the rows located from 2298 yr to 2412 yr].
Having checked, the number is 20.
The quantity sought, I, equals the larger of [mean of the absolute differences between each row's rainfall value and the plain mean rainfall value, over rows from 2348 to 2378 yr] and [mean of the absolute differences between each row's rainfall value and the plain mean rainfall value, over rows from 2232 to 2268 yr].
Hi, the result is 5.8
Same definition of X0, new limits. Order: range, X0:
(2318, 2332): -1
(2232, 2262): -11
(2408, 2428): 2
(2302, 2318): -2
